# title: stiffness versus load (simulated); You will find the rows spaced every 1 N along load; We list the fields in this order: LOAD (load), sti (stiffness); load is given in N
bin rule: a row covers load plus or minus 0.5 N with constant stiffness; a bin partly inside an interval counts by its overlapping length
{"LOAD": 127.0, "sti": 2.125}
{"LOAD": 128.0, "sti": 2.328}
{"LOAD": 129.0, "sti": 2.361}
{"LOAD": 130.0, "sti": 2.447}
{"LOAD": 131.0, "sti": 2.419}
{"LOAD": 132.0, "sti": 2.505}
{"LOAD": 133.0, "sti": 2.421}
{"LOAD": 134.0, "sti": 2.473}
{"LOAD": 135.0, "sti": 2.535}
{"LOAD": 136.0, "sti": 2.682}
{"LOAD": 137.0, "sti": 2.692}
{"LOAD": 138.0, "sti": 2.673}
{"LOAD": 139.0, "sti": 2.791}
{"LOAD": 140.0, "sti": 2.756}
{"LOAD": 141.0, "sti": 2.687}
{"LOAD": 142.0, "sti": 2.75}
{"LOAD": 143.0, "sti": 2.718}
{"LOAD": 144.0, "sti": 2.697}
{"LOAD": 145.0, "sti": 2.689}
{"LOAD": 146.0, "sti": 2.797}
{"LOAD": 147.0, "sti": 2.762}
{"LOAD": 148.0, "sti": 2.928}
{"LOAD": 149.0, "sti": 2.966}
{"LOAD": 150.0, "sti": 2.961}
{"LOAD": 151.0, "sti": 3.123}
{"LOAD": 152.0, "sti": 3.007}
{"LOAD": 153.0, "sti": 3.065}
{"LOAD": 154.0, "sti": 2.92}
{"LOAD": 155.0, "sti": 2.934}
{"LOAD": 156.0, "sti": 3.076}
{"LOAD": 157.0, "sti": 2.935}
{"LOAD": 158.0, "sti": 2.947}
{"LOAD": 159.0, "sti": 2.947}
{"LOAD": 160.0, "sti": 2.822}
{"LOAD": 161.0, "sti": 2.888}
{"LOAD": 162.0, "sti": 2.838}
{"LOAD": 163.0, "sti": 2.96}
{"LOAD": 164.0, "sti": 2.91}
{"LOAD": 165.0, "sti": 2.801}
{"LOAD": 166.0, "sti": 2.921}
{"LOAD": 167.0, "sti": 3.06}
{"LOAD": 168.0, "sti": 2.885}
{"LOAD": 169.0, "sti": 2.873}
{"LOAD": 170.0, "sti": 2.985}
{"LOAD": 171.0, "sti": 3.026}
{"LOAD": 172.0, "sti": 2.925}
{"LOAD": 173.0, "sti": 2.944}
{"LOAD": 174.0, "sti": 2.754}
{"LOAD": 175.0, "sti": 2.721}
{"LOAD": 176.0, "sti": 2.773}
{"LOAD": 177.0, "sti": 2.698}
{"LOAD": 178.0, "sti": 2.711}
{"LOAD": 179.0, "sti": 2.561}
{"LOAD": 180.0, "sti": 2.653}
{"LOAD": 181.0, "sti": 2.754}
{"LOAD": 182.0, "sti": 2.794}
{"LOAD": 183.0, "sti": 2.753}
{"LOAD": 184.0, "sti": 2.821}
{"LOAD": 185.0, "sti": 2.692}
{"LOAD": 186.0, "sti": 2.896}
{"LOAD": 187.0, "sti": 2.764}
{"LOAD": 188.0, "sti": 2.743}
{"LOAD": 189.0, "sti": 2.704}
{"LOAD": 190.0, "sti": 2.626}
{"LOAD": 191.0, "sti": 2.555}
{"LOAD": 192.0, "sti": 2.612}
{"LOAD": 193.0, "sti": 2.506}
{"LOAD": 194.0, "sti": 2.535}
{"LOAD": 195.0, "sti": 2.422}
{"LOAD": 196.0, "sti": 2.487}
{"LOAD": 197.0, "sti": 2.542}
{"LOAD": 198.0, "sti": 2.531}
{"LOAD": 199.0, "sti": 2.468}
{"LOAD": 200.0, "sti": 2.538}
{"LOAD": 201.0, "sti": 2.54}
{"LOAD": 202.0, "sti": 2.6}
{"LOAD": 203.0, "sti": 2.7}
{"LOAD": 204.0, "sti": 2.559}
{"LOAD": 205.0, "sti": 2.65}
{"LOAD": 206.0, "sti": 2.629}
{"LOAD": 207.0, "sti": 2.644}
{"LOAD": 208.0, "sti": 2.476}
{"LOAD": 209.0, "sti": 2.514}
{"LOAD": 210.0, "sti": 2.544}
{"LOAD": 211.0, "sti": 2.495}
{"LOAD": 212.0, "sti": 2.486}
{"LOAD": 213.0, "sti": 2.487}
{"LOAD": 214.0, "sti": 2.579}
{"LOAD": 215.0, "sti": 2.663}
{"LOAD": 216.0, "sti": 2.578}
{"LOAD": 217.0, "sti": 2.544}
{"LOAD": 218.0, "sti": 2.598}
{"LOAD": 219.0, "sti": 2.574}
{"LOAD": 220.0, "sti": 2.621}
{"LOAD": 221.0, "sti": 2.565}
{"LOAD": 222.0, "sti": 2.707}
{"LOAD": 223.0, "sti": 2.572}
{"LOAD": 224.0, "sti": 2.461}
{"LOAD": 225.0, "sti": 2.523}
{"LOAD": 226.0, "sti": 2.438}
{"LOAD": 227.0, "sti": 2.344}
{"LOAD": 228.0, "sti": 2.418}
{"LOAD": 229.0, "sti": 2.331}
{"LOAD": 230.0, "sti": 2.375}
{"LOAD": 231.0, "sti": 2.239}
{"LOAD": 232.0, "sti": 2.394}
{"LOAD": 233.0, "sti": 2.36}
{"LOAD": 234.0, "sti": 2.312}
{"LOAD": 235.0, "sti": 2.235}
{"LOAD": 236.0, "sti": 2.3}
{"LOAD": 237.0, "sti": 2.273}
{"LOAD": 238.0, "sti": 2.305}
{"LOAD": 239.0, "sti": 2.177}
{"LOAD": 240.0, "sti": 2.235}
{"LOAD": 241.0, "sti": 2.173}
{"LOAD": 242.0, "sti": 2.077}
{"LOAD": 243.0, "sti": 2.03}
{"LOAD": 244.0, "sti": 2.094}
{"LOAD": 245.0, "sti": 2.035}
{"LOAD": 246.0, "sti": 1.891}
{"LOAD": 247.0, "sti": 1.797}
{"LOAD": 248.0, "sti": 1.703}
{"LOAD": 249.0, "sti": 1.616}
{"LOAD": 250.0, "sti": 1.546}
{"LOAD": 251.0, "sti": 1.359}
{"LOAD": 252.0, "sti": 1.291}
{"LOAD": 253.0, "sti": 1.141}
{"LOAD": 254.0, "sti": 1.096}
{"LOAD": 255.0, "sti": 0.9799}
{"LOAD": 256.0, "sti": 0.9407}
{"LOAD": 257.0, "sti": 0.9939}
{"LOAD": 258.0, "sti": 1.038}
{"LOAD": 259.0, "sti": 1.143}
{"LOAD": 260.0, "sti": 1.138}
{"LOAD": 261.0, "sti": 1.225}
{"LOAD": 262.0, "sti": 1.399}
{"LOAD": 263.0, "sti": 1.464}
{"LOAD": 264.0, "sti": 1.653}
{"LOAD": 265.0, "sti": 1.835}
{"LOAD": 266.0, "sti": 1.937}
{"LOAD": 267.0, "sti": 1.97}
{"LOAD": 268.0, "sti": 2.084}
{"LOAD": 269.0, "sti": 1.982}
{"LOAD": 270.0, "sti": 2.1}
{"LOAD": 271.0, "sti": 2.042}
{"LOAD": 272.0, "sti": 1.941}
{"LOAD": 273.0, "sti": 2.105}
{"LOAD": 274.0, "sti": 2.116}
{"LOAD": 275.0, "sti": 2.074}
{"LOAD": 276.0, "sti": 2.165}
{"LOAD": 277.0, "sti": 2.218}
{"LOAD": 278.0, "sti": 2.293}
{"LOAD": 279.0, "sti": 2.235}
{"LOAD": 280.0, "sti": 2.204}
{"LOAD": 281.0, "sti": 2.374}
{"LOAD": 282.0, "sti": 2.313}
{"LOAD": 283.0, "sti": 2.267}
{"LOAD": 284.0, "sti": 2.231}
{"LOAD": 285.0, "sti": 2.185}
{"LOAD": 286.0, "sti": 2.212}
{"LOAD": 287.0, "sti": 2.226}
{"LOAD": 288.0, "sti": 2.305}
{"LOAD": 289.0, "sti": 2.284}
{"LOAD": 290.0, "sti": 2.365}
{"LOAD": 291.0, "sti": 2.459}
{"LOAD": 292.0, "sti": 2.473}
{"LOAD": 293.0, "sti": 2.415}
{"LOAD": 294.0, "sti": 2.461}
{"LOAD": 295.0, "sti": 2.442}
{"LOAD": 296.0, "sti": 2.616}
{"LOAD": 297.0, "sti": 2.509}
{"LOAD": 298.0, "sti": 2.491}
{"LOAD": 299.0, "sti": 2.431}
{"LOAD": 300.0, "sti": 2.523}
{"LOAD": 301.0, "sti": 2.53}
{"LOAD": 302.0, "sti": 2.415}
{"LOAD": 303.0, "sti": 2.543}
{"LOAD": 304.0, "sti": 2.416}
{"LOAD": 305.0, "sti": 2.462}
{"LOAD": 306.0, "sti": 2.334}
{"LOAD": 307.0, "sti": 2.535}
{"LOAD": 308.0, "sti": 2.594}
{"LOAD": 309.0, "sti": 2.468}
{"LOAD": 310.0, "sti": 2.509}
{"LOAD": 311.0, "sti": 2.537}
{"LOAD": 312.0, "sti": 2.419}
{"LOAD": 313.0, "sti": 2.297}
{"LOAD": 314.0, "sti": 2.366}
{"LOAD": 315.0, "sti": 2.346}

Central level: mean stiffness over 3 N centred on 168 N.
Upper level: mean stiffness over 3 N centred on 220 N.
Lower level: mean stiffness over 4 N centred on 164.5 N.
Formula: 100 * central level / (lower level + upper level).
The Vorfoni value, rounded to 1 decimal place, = 53.6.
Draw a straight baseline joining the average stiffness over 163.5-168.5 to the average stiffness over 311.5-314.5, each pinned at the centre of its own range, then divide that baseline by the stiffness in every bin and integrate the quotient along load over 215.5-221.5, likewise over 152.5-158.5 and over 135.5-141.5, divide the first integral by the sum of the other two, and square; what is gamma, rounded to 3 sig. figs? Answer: 0.250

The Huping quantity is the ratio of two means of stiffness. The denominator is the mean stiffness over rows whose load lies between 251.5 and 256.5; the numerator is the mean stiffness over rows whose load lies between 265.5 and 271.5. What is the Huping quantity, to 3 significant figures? 1.85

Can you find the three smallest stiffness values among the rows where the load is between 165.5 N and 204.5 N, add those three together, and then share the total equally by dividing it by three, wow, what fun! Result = 2.46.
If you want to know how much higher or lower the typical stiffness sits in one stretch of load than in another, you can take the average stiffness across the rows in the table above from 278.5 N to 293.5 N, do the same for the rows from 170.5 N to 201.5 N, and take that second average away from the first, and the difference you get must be -0.38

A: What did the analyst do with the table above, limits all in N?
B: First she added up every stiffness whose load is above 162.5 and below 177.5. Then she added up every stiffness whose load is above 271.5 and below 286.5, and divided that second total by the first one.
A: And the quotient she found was 0.76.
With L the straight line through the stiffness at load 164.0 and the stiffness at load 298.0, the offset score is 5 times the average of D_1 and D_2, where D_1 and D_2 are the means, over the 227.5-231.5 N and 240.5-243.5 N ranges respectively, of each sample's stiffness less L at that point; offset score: -2.3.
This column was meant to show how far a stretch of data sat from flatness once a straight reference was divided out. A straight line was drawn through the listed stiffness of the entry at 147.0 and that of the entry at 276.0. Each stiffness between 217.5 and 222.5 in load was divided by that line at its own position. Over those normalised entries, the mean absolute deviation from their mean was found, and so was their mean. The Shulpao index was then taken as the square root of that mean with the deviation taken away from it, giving 1.03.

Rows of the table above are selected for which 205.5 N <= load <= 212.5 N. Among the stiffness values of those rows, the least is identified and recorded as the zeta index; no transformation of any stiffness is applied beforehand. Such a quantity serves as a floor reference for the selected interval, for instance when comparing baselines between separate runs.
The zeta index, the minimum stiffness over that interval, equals 2.476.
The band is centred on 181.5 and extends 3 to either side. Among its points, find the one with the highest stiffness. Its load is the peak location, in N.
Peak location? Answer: 184.0 N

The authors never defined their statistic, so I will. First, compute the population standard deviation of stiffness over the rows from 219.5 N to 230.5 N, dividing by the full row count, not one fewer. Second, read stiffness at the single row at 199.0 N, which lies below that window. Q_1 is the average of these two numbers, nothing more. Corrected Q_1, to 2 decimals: 1.29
